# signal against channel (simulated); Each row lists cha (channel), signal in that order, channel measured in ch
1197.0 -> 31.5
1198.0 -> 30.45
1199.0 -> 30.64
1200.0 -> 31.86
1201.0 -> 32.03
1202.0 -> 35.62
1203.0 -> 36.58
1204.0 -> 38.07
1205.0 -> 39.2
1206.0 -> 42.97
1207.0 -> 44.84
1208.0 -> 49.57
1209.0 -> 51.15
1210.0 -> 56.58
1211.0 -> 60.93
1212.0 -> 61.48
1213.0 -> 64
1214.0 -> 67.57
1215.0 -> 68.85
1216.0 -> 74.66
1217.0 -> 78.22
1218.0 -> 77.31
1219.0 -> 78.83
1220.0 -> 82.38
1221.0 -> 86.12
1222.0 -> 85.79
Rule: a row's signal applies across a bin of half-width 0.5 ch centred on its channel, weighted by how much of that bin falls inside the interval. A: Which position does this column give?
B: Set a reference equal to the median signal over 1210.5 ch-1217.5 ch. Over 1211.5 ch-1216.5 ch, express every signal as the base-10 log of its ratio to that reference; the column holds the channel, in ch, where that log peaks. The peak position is 1216.0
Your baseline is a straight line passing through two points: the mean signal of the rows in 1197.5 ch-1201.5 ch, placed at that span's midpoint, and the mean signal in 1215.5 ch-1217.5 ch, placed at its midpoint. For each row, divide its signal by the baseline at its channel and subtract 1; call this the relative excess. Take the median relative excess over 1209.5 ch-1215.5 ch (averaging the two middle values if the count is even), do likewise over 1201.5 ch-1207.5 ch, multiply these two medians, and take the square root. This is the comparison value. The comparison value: 0.073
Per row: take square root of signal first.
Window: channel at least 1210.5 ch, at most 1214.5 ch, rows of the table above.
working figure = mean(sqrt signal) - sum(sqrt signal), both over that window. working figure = -23.9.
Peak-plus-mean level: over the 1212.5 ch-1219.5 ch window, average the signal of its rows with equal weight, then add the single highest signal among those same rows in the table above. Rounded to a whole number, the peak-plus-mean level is 152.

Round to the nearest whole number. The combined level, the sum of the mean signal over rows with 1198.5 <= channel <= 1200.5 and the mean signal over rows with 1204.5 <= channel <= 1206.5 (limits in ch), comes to 72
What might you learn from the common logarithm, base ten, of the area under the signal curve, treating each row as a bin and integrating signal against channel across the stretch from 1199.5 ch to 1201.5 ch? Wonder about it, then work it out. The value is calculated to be 1.81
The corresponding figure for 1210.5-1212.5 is 2.09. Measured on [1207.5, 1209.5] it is 2.00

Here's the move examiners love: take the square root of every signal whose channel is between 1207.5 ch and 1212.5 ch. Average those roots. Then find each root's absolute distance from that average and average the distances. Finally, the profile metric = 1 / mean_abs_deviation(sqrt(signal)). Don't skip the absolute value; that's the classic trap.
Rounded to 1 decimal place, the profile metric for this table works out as 3.3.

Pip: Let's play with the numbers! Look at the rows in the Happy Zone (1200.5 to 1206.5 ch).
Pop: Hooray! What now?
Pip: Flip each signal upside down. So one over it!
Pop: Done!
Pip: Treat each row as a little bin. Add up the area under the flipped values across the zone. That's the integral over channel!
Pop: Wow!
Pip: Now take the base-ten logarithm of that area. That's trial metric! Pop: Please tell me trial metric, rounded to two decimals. -0.79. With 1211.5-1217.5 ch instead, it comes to -1.06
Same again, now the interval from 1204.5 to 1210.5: -0.89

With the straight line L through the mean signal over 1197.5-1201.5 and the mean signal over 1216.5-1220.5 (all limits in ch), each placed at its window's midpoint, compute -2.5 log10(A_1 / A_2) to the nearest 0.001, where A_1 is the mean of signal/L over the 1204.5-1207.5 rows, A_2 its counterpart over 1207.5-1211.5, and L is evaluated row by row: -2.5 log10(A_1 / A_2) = 0.090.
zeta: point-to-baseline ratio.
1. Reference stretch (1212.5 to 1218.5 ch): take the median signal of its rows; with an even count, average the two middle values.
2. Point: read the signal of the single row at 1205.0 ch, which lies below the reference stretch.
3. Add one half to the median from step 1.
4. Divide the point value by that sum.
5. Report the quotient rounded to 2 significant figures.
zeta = 0.54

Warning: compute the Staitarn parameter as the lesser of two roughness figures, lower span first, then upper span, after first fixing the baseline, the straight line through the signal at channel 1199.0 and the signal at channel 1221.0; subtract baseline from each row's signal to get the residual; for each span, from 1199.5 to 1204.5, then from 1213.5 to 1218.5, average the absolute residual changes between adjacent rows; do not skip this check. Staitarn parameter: 1.50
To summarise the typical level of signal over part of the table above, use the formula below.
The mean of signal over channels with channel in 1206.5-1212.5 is 54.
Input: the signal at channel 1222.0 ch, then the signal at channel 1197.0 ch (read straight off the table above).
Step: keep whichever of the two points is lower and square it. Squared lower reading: 992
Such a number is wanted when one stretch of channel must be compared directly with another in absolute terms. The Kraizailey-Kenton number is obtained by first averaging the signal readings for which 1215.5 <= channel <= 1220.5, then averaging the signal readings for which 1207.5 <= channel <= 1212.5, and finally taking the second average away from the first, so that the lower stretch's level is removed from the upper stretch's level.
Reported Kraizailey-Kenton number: 22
